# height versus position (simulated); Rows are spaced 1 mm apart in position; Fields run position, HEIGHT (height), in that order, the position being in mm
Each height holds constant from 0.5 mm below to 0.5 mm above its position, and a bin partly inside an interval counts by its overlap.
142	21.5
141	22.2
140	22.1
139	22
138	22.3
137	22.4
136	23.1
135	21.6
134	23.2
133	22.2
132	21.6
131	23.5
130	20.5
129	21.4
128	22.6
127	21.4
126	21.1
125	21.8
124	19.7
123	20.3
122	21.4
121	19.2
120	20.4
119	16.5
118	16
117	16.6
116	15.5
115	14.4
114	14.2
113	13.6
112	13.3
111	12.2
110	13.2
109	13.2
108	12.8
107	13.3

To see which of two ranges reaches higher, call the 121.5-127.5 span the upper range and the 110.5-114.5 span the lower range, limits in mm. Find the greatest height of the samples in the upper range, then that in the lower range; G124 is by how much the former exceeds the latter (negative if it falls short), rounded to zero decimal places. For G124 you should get 8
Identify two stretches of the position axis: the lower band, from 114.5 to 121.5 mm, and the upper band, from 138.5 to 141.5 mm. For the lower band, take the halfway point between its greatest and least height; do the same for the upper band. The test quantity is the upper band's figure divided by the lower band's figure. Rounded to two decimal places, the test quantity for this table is 1.27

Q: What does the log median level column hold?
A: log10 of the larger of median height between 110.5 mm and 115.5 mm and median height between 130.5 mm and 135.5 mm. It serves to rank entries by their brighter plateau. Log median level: 1.35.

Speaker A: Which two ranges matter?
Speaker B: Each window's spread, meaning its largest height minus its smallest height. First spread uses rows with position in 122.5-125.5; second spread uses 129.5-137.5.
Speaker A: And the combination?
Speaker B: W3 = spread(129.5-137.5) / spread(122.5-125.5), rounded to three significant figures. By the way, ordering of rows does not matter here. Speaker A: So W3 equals 1.43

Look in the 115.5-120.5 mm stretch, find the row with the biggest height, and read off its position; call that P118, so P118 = 120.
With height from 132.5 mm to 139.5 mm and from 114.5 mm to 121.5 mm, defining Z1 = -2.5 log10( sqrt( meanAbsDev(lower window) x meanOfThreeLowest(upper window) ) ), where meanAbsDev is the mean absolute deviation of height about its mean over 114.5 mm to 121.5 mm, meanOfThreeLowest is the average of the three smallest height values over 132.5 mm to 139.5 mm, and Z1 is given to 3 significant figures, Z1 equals -1.94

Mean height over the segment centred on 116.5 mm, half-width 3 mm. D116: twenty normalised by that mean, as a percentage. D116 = 129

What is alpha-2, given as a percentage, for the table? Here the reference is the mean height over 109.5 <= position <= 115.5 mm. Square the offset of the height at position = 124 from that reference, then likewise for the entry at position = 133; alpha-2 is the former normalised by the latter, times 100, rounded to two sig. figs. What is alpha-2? 51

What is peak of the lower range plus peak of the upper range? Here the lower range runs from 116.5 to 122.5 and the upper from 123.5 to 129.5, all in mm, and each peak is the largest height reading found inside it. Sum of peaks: 44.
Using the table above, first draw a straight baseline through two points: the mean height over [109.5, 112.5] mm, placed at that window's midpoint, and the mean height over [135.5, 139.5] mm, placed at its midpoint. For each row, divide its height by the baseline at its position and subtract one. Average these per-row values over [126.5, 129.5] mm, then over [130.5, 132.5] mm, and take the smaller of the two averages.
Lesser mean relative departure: 0.11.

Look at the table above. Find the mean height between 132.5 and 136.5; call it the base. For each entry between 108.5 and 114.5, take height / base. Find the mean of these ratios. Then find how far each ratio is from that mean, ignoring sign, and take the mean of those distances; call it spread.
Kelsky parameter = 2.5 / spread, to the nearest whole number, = 135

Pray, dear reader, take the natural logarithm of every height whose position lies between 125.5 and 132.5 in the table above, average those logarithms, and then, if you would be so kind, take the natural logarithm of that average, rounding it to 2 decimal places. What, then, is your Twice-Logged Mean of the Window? 1.12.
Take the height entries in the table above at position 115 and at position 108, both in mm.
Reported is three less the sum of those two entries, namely -24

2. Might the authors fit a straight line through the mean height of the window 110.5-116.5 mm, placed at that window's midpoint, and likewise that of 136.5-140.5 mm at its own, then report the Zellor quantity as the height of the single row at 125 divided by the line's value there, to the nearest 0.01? 1.23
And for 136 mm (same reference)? 1.08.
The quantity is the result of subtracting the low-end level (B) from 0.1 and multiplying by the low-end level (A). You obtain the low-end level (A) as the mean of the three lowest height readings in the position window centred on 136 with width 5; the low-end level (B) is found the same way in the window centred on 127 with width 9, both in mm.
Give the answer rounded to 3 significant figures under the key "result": -443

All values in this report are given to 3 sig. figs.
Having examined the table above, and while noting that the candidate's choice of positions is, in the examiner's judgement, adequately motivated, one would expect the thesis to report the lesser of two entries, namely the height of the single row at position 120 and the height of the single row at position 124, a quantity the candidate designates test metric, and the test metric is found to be 19.7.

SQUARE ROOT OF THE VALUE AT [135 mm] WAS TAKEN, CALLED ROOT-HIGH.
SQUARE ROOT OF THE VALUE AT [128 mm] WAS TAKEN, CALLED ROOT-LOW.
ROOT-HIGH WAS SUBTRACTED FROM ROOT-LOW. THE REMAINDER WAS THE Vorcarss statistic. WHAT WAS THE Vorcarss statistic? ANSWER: 0.1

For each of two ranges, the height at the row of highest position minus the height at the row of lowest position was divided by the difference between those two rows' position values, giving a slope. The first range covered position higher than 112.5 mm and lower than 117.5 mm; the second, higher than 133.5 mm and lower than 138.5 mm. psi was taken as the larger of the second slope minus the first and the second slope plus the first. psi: 0.5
